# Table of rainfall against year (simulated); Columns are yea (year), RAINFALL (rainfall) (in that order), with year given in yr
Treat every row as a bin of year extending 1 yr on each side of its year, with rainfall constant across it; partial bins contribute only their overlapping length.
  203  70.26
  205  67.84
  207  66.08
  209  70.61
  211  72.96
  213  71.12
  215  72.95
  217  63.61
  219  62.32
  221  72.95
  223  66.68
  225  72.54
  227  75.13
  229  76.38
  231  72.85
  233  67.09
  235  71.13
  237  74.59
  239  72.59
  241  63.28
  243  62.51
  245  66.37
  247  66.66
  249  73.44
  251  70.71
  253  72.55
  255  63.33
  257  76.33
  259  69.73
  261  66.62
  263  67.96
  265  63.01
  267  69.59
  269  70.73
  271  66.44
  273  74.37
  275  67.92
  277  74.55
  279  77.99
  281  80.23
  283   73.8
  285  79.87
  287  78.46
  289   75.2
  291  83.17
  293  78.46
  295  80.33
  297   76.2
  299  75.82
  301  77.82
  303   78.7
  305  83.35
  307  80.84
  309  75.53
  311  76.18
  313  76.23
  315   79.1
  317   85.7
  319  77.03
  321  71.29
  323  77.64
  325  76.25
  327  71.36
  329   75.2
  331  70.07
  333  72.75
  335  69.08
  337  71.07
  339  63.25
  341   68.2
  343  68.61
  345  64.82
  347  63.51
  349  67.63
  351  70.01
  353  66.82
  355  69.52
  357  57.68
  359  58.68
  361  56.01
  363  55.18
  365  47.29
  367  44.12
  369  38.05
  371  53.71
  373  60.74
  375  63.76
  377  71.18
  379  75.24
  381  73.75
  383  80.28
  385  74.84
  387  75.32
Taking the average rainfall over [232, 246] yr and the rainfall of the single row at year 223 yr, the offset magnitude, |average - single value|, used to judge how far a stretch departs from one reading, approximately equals 2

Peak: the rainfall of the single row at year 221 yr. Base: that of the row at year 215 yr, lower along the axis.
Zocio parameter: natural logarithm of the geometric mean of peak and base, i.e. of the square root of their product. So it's 4.29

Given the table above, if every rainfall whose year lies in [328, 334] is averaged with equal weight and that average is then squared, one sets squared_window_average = 5281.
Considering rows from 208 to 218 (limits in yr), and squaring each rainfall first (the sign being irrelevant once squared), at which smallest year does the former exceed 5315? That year 211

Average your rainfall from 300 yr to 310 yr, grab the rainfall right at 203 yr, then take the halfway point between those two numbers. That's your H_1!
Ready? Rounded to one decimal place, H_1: 74.8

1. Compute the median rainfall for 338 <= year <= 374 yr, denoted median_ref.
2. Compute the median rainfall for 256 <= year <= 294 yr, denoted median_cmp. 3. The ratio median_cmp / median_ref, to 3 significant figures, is 1.20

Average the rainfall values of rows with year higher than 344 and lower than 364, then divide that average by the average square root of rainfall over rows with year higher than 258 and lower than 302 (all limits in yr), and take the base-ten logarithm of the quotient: 0.86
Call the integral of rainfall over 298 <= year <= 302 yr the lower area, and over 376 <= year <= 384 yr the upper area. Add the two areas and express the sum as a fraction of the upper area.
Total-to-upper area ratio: 1.51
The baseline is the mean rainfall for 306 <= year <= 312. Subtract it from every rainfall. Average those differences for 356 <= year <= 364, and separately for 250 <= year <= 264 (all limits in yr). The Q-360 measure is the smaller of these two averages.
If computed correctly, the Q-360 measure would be -20.6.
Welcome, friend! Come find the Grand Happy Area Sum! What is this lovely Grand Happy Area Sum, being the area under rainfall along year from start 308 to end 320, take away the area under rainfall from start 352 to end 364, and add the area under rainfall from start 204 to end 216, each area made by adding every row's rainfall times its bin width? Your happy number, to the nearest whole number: 1055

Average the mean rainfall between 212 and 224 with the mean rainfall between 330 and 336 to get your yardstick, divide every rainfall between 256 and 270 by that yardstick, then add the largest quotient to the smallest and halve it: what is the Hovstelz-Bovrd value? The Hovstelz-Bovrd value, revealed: 1.00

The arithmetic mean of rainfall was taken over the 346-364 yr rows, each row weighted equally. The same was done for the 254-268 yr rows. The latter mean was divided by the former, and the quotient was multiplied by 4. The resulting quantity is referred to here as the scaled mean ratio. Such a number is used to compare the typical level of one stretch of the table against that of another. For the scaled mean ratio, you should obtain 4.34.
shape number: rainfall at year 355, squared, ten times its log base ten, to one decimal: 36.8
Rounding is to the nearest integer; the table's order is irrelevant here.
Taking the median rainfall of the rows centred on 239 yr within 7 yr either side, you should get 67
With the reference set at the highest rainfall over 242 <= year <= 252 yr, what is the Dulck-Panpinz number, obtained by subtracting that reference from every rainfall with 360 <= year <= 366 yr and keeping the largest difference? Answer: -17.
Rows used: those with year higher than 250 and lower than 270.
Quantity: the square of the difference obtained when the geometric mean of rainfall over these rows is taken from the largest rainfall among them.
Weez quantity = 54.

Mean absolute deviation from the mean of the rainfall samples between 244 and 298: 4.7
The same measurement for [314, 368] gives 7.1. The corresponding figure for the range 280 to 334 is 2.9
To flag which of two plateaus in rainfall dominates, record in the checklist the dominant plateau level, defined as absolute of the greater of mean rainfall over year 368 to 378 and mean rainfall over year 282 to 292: 78.1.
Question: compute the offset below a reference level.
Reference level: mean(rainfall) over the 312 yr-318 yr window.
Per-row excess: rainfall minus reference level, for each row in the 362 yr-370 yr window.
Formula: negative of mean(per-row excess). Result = 34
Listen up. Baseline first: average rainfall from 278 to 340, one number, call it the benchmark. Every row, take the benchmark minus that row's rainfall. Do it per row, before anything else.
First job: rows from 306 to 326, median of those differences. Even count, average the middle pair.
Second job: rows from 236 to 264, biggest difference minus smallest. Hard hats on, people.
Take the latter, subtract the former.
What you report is 14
